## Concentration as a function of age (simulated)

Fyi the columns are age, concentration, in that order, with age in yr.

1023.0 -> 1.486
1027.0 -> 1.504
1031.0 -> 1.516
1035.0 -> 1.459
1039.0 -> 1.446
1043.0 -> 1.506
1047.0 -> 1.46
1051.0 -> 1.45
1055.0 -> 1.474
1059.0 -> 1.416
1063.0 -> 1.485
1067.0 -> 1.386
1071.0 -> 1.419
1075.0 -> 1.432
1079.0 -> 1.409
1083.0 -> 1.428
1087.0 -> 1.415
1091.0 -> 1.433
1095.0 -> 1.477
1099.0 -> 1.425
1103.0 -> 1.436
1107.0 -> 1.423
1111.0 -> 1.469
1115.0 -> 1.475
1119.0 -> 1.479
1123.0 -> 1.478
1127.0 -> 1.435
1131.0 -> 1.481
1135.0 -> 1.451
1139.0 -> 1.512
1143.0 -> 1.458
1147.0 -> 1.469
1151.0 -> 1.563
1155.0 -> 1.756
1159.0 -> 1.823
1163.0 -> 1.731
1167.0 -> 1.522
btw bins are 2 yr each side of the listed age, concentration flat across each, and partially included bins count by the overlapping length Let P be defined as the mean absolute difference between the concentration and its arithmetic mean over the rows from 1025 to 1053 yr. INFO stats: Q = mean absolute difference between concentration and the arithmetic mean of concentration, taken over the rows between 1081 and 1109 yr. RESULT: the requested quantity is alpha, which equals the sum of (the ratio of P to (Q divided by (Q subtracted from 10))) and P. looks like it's 21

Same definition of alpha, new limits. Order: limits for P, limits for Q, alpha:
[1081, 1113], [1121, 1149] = 10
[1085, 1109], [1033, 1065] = 7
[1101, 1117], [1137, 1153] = 6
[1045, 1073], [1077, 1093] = 32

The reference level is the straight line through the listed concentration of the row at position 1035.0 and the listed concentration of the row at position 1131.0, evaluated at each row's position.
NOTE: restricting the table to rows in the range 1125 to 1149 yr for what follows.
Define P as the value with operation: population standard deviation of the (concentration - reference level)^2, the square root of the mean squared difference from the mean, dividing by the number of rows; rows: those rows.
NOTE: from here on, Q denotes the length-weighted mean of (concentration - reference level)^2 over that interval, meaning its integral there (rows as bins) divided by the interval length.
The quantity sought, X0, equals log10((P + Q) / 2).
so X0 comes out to -3.1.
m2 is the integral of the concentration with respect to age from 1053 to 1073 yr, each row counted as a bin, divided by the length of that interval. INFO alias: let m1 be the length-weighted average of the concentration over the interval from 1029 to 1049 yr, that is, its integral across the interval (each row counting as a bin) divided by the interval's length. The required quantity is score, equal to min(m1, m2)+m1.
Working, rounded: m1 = 1.48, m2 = 1.44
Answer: 2.91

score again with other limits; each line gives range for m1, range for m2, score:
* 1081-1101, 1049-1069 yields 2.87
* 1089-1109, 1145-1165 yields 2.88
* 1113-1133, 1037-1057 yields 2.94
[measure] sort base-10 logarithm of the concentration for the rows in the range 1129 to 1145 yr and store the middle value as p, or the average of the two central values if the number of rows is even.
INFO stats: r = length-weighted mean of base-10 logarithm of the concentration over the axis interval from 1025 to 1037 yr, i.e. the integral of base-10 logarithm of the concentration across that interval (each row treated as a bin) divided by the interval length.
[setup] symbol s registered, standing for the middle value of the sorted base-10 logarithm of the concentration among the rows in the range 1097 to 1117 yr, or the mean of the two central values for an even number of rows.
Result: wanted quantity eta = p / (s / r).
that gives 0.185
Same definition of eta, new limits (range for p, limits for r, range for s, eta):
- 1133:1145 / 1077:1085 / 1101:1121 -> 0.149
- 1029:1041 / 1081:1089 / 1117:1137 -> 0.148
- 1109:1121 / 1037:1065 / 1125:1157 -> 0.165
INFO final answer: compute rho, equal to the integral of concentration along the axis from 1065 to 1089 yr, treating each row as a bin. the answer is 34.0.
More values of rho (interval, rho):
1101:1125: 35.0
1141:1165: 39.2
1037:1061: 35.0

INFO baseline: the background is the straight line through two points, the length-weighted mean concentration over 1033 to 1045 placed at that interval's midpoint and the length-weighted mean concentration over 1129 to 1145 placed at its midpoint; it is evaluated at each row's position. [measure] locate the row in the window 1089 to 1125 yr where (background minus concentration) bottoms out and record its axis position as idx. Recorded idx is 1119.0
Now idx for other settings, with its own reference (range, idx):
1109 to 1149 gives 1139.0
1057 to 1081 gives 1063.0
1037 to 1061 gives 1043.0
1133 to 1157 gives 1155.0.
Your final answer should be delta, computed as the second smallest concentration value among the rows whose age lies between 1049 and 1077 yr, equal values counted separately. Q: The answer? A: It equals 1.416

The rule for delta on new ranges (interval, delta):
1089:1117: 1.425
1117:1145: 1.451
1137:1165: 1.469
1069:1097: 1.415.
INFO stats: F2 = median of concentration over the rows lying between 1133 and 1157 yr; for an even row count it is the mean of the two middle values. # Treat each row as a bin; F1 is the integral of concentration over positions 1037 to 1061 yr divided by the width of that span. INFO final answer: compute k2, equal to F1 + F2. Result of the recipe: 2.95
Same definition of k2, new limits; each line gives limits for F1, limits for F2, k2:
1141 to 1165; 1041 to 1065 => 3.10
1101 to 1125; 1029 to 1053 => 2.92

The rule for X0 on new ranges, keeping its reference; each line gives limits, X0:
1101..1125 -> -3.1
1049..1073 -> -2.7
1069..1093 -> -2.8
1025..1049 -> -2.9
